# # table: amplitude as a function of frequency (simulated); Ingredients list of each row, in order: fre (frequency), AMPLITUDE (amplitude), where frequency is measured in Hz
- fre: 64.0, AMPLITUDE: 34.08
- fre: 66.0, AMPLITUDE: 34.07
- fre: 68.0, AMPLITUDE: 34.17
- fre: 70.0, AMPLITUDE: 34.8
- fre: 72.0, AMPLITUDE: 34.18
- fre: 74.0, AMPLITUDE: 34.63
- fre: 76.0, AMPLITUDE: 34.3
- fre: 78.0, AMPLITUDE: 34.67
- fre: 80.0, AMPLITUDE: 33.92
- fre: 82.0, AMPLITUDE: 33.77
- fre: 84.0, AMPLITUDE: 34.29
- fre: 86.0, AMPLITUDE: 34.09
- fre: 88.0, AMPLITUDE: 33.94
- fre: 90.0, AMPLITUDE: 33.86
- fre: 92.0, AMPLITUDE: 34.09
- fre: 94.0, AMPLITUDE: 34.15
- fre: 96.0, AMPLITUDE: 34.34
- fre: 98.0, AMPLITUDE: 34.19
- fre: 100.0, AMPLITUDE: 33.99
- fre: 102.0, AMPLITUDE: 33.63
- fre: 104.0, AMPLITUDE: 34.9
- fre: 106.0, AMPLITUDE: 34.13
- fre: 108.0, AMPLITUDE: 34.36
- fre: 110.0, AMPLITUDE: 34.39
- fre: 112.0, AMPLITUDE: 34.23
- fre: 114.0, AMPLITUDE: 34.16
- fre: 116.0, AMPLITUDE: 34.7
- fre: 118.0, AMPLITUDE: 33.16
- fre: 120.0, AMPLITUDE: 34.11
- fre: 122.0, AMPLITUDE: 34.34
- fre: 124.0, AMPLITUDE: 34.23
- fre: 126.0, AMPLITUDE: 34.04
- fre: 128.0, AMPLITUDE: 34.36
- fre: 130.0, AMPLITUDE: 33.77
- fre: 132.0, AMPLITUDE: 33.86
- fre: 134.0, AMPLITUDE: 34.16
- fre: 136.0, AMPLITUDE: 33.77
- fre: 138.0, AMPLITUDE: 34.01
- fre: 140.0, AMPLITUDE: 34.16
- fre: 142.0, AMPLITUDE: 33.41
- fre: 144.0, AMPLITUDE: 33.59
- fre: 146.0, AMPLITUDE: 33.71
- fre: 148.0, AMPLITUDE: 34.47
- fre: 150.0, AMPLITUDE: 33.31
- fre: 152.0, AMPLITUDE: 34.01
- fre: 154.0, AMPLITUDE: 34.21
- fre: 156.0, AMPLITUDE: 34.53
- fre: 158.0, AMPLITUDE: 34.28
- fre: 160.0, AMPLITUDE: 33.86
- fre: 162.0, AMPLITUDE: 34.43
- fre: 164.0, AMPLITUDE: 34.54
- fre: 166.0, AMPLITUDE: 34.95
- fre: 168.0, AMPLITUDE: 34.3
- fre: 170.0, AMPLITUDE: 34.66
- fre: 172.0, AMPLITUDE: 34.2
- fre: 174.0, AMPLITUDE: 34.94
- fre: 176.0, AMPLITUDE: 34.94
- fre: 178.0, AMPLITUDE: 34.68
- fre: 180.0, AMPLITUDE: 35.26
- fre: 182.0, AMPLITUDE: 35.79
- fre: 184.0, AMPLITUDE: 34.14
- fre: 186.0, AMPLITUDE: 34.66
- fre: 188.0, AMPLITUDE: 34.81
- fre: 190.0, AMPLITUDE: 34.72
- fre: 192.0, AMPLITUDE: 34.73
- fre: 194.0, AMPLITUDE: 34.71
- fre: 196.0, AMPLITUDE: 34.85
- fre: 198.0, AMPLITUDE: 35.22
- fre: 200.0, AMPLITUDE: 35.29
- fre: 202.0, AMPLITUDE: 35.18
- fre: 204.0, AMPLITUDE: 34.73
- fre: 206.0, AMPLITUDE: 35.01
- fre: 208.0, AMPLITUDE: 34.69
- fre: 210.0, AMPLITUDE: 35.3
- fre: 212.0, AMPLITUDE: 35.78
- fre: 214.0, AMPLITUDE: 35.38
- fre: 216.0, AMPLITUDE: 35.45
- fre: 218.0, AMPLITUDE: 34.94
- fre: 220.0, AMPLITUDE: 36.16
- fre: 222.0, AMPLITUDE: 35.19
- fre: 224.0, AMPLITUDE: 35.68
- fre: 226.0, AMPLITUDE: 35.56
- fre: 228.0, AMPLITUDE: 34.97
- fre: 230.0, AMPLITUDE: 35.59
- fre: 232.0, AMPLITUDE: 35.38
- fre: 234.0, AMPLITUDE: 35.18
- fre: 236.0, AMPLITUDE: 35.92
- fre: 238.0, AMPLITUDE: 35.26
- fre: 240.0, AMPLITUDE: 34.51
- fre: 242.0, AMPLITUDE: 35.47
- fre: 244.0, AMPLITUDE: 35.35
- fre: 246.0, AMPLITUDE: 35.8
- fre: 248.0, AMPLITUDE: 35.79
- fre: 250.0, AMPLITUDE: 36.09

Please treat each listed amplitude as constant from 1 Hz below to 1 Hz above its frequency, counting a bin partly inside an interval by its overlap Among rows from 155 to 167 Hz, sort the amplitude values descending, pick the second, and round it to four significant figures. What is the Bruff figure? 34.54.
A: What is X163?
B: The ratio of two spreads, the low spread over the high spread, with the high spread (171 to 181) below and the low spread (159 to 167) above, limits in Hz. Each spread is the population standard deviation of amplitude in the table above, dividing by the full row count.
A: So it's 1.1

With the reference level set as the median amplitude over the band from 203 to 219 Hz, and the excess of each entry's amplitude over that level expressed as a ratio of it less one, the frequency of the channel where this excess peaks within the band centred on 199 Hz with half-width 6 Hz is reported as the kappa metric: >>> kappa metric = 200.0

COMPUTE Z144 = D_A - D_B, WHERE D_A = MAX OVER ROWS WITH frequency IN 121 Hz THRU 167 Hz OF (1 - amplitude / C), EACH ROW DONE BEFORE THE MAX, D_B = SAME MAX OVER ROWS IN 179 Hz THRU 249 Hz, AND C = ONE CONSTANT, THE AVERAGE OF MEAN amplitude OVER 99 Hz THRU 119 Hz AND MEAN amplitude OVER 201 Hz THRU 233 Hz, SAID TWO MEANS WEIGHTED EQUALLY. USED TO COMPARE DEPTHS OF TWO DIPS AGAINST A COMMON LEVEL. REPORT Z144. 0.024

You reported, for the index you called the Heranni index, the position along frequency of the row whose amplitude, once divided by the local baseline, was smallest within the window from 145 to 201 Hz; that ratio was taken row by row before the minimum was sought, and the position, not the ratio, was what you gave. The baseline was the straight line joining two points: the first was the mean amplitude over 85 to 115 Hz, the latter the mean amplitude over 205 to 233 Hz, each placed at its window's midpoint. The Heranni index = 150.0 Hz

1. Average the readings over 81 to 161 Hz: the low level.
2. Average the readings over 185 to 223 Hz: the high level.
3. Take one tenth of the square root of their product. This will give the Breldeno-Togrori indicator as 3.46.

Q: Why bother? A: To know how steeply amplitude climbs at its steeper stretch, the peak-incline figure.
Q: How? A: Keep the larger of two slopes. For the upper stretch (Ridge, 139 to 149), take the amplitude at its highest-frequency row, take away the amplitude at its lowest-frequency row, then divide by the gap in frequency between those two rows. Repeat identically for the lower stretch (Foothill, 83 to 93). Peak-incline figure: 0.039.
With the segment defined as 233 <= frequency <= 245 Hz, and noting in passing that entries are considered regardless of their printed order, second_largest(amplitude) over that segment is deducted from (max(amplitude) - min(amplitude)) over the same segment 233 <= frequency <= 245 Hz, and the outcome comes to -34.1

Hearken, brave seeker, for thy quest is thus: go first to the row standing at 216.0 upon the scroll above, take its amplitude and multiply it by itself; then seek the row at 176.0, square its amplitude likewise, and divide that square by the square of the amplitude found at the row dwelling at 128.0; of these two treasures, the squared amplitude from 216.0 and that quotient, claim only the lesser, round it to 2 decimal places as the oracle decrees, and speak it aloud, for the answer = 1.03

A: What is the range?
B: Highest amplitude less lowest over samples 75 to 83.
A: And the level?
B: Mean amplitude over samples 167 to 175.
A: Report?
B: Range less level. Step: -33.6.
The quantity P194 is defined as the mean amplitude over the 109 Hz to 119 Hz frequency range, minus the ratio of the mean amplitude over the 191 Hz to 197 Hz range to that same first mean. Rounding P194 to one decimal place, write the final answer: 33.1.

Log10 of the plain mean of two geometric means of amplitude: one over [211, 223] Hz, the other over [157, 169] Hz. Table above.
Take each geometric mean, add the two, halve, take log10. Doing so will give 1.54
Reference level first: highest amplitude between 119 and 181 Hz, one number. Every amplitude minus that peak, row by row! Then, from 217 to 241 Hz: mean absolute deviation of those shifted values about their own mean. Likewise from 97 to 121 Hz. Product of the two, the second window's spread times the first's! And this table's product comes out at 0.11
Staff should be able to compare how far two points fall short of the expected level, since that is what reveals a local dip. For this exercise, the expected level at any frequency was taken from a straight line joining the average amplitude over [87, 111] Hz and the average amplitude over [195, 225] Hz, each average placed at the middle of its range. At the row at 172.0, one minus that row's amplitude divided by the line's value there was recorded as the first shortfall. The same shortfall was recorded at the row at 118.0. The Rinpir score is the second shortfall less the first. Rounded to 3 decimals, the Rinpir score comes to 0.015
